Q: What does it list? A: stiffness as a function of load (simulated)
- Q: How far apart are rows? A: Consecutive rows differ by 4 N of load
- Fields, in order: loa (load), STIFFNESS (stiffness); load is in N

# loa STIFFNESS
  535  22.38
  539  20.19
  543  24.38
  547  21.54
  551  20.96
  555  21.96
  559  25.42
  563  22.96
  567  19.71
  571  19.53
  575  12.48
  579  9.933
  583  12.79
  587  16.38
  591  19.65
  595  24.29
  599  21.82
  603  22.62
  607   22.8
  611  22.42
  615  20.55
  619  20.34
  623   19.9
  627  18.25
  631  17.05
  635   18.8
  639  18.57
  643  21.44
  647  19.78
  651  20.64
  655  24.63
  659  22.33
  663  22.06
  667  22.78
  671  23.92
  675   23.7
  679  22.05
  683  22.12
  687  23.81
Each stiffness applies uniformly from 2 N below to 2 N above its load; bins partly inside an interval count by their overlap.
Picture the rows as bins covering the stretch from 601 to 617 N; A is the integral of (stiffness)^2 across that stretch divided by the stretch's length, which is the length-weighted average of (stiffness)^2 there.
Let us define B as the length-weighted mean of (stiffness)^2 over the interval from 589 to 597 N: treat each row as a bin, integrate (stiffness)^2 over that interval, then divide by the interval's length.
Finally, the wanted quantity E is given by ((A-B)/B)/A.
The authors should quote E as 0.0000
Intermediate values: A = 489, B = 488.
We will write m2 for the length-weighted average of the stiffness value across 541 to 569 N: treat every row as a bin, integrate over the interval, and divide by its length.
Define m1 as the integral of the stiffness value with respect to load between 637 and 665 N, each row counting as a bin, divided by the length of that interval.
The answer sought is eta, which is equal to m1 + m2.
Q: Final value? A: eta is 43.8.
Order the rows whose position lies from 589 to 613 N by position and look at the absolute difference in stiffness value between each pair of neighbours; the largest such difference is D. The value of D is 5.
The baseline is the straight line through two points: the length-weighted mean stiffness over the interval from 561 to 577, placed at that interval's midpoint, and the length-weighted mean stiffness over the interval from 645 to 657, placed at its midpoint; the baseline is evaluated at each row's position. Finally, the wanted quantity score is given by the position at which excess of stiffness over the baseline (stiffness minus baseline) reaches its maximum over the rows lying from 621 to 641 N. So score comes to 623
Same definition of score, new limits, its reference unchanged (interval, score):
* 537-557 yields 543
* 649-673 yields 655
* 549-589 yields 559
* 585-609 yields 595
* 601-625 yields 607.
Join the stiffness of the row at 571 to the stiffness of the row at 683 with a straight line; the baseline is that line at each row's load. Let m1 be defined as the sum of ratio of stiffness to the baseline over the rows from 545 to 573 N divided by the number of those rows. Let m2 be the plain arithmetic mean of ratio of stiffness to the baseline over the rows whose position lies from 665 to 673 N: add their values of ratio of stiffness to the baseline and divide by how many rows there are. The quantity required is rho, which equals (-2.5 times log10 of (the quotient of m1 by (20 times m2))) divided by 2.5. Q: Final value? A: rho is 1.28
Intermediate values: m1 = 1.13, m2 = 1.07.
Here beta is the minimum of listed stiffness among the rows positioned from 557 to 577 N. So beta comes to 12.48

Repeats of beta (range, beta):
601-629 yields 18.25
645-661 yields 19.78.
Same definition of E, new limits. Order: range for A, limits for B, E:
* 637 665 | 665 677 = -0.0004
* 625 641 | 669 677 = -0.0013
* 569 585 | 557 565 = -0.0033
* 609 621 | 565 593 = 0.0016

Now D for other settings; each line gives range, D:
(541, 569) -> 3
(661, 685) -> 2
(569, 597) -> 7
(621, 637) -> 2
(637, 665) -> 4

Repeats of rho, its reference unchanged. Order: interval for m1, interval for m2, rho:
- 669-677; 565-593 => 1.17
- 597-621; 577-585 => 1.03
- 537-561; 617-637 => 1.19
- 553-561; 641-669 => 1.22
